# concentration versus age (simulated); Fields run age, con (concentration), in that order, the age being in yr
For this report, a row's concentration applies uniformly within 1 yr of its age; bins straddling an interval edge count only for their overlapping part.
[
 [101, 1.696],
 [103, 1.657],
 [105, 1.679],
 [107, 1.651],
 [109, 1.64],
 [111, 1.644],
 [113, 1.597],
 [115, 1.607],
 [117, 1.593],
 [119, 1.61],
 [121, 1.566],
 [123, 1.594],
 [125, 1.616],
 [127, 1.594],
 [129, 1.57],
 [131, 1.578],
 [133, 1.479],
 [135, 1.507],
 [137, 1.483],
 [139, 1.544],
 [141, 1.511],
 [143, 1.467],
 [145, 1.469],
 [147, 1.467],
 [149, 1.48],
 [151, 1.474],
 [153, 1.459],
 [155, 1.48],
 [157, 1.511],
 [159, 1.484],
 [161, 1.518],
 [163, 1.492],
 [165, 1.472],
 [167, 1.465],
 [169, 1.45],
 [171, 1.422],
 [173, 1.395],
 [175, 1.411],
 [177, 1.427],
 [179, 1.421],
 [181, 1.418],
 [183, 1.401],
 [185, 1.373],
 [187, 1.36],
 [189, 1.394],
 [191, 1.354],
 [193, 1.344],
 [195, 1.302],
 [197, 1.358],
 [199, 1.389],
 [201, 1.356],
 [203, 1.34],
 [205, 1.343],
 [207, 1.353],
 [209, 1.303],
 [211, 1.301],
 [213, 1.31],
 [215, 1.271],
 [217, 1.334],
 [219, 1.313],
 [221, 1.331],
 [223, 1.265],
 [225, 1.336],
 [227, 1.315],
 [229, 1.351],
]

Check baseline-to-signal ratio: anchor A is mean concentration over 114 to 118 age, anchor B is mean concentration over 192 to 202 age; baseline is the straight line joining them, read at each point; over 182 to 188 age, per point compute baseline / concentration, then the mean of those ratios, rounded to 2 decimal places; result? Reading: 1.01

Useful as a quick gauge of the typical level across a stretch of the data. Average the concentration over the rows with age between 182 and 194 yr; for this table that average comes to 1.37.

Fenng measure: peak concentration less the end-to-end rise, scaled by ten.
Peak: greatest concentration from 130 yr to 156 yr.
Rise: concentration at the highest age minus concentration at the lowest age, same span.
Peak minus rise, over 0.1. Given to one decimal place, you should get 16.8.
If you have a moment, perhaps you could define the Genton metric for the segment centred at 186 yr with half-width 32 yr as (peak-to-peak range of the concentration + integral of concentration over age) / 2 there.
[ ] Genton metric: 44.7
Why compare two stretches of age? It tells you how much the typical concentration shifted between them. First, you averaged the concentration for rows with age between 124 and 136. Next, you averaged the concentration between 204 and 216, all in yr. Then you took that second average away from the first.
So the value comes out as 0.24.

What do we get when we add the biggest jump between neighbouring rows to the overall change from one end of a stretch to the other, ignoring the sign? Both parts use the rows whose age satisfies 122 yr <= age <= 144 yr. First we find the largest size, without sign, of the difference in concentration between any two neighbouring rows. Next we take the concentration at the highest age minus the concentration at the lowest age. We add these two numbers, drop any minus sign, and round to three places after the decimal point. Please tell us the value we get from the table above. 0.028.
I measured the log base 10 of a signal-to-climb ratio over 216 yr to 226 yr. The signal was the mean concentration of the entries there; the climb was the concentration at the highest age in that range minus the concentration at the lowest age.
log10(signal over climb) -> 2.8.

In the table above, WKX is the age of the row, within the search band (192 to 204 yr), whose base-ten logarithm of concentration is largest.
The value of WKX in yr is 199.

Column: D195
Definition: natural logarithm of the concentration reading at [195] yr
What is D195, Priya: 0.26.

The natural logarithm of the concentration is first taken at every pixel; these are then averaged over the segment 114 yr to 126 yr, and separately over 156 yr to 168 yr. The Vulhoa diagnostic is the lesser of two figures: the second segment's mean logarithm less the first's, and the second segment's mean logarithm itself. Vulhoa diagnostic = -0.07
